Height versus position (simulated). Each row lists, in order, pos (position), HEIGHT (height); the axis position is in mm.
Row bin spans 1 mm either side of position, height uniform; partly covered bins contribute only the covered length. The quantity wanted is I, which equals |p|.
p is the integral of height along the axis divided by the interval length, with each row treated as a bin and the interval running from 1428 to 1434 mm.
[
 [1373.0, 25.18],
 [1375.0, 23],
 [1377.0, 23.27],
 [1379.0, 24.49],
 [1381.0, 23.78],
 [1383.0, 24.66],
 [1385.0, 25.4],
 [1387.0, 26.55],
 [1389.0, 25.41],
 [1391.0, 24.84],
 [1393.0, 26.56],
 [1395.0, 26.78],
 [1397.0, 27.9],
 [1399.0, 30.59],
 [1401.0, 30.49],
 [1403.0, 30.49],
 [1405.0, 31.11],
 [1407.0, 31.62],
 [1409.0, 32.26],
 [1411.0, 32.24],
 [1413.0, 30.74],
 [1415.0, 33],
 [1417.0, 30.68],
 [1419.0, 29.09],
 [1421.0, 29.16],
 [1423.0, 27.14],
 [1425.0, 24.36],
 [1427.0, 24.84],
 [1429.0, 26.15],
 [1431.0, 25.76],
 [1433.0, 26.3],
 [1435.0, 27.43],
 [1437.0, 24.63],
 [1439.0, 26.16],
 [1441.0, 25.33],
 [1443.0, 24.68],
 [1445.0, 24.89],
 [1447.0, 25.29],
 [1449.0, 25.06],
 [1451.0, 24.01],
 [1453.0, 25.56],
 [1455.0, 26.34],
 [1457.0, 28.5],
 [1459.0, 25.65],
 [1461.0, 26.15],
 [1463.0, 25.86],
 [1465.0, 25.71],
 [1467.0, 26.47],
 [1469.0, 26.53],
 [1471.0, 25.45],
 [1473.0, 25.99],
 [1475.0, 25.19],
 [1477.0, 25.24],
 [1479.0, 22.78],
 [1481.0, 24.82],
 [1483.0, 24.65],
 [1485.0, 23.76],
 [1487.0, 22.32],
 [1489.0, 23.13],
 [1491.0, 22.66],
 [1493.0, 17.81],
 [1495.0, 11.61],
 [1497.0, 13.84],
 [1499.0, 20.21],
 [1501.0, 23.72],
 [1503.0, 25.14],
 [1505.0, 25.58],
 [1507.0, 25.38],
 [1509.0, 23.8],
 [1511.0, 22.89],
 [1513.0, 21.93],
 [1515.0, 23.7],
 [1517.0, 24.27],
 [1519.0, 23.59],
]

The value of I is 26.1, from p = 26.1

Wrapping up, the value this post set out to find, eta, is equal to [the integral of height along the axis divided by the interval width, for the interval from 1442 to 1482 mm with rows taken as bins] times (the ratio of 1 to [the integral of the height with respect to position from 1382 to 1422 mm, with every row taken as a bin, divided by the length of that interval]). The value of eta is 0.88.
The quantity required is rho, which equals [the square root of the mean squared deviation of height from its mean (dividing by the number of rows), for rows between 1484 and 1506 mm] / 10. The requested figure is 0.44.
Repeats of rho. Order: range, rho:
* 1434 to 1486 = 0.11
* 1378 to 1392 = 0.08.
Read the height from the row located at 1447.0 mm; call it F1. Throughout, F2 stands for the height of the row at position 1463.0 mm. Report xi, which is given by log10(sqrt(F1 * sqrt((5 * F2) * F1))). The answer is 1.580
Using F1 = 25.29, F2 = 25.86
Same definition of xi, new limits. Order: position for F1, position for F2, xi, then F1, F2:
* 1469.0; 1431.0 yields 1.595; 26.53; 25.76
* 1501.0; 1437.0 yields 1.554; 23.72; 24.63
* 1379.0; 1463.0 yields 1.570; 24.49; 25.86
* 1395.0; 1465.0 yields 1.598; 26.78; 25.71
